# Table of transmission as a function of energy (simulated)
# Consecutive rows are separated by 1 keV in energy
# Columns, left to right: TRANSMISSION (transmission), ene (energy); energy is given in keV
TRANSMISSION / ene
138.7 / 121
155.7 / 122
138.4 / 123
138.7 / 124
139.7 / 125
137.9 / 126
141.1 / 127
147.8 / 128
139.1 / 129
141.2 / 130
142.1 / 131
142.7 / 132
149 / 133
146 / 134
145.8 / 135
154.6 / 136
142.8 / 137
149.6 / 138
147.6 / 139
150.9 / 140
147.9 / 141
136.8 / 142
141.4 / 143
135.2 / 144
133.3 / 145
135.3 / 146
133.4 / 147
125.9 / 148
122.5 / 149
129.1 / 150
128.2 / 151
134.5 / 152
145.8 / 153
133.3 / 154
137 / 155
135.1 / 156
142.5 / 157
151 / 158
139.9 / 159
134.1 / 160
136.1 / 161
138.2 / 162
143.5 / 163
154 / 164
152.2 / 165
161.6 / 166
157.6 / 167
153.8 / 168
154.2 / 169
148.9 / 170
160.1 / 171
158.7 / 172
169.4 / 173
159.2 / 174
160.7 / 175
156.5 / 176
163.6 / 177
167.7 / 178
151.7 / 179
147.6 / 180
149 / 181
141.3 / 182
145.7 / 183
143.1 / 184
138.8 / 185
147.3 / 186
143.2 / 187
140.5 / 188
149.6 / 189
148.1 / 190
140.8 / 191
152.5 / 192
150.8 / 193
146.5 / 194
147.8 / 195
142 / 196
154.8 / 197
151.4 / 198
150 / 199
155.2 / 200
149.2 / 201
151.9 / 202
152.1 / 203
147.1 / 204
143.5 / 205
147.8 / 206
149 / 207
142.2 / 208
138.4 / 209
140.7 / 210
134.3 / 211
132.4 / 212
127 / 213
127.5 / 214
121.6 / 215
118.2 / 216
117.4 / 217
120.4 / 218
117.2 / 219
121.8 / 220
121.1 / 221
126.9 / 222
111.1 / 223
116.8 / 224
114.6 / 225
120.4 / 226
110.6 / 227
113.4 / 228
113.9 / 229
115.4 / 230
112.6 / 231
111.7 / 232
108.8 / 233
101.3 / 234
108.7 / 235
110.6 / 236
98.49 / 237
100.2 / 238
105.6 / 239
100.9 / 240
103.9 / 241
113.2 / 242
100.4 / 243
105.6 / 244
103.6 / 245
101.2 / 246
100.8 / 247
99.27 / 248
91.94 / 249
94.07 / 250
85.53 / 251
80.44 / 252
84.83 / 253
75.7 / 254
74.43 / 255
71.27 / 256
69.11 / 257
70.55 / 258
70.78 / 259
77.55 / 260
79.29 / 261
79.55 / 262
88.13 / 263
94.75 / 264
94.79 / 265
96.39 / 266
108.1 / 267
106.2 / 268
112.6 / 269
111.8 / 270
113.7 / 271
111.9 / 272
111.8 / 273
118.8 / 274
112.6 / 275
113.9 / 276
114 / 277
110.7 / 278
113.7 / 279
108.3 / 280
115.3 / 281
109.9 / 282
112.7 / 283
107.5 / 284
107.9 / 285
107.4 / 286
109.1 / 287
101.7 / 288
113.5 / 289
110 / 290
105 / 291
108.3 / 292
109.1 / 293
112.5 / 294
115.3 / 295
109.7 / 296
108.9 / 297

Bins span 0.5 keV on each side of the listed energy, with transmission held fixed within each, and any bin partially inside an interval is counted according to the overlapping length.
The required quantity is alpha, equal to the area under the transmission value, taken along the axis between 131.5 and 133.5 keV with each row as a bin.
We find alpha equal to 292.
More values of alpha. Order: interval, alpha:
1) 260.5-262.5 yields 159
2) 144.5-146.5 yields 269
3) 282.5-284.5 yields 220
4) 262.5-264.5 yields 183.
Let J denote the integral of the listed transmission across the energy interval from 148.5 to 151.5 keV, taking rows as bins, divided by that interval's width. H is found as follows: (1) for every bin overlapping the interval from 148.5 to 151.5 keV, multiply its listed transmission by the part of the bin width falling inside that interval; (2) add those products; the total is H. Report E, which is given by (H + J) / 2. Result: 253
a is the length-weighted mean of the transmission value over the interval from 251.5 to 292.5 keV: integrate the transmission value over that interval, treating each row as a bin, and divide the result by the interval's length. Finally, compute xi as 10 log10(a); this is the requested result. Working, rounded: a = 100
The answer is 20.0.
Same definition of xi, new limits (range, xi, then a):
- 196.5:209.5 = 21.7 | 149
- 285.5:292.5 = 20.3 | 108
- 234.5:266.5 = 19.6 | 92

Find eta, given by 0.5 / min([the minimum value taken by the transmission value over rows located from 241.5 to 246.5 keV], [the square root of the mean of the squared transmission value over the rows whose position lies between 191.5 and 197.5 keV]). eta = 0.0050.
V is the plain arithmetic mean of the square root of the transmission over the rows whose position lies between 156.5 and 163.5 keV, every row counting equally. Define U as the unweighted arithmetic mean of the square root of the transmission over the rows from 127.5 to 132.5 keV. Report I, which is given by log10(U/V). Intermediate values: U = 11.9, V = 11.9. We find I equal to 0.00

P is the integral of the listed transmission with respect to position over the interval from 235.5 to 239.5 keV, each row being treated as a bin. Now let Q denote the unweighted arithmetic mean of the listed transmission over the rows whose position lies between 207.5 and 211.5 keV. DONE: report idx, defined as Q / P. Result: 0.33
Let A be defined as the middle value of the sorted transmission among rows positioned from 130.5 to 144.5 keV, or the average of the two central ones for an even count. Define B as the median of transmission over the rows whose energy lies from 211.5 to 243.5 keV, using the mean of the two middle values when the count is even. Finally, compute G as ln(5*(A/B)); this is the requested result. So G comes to 1.86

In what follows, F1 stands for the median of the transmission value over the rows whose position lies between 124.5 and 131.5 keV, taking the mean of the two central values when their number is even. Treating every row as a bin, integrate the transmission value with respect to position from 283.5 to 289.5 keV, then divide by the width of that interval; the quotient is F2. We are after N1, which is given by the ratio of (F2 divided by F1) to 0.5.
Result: 1.5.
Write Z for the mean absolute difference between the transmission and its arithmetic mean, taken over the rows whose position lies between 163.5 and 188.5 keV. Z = 7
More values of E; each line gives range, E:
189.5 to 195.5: 517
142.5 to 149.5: 530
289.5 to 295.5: 385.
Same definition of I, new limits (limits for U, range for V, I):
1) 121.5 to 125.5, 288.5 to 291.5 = 0.06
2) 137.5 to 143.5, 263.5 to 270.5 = 0.07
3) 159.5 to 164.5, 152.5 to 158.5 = 0.00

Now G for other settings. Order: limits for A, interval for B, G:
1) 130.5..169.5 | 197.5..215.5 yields 1.59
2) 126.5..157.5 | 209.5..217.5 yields 1.71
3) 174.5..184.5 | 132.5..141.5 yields 1.63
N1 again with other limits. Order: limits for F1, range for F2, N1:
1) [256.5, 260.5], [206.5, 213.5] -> 3.9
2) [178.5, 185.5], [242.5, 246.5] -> 1.4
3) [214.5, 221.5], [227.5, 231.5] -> 1.9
